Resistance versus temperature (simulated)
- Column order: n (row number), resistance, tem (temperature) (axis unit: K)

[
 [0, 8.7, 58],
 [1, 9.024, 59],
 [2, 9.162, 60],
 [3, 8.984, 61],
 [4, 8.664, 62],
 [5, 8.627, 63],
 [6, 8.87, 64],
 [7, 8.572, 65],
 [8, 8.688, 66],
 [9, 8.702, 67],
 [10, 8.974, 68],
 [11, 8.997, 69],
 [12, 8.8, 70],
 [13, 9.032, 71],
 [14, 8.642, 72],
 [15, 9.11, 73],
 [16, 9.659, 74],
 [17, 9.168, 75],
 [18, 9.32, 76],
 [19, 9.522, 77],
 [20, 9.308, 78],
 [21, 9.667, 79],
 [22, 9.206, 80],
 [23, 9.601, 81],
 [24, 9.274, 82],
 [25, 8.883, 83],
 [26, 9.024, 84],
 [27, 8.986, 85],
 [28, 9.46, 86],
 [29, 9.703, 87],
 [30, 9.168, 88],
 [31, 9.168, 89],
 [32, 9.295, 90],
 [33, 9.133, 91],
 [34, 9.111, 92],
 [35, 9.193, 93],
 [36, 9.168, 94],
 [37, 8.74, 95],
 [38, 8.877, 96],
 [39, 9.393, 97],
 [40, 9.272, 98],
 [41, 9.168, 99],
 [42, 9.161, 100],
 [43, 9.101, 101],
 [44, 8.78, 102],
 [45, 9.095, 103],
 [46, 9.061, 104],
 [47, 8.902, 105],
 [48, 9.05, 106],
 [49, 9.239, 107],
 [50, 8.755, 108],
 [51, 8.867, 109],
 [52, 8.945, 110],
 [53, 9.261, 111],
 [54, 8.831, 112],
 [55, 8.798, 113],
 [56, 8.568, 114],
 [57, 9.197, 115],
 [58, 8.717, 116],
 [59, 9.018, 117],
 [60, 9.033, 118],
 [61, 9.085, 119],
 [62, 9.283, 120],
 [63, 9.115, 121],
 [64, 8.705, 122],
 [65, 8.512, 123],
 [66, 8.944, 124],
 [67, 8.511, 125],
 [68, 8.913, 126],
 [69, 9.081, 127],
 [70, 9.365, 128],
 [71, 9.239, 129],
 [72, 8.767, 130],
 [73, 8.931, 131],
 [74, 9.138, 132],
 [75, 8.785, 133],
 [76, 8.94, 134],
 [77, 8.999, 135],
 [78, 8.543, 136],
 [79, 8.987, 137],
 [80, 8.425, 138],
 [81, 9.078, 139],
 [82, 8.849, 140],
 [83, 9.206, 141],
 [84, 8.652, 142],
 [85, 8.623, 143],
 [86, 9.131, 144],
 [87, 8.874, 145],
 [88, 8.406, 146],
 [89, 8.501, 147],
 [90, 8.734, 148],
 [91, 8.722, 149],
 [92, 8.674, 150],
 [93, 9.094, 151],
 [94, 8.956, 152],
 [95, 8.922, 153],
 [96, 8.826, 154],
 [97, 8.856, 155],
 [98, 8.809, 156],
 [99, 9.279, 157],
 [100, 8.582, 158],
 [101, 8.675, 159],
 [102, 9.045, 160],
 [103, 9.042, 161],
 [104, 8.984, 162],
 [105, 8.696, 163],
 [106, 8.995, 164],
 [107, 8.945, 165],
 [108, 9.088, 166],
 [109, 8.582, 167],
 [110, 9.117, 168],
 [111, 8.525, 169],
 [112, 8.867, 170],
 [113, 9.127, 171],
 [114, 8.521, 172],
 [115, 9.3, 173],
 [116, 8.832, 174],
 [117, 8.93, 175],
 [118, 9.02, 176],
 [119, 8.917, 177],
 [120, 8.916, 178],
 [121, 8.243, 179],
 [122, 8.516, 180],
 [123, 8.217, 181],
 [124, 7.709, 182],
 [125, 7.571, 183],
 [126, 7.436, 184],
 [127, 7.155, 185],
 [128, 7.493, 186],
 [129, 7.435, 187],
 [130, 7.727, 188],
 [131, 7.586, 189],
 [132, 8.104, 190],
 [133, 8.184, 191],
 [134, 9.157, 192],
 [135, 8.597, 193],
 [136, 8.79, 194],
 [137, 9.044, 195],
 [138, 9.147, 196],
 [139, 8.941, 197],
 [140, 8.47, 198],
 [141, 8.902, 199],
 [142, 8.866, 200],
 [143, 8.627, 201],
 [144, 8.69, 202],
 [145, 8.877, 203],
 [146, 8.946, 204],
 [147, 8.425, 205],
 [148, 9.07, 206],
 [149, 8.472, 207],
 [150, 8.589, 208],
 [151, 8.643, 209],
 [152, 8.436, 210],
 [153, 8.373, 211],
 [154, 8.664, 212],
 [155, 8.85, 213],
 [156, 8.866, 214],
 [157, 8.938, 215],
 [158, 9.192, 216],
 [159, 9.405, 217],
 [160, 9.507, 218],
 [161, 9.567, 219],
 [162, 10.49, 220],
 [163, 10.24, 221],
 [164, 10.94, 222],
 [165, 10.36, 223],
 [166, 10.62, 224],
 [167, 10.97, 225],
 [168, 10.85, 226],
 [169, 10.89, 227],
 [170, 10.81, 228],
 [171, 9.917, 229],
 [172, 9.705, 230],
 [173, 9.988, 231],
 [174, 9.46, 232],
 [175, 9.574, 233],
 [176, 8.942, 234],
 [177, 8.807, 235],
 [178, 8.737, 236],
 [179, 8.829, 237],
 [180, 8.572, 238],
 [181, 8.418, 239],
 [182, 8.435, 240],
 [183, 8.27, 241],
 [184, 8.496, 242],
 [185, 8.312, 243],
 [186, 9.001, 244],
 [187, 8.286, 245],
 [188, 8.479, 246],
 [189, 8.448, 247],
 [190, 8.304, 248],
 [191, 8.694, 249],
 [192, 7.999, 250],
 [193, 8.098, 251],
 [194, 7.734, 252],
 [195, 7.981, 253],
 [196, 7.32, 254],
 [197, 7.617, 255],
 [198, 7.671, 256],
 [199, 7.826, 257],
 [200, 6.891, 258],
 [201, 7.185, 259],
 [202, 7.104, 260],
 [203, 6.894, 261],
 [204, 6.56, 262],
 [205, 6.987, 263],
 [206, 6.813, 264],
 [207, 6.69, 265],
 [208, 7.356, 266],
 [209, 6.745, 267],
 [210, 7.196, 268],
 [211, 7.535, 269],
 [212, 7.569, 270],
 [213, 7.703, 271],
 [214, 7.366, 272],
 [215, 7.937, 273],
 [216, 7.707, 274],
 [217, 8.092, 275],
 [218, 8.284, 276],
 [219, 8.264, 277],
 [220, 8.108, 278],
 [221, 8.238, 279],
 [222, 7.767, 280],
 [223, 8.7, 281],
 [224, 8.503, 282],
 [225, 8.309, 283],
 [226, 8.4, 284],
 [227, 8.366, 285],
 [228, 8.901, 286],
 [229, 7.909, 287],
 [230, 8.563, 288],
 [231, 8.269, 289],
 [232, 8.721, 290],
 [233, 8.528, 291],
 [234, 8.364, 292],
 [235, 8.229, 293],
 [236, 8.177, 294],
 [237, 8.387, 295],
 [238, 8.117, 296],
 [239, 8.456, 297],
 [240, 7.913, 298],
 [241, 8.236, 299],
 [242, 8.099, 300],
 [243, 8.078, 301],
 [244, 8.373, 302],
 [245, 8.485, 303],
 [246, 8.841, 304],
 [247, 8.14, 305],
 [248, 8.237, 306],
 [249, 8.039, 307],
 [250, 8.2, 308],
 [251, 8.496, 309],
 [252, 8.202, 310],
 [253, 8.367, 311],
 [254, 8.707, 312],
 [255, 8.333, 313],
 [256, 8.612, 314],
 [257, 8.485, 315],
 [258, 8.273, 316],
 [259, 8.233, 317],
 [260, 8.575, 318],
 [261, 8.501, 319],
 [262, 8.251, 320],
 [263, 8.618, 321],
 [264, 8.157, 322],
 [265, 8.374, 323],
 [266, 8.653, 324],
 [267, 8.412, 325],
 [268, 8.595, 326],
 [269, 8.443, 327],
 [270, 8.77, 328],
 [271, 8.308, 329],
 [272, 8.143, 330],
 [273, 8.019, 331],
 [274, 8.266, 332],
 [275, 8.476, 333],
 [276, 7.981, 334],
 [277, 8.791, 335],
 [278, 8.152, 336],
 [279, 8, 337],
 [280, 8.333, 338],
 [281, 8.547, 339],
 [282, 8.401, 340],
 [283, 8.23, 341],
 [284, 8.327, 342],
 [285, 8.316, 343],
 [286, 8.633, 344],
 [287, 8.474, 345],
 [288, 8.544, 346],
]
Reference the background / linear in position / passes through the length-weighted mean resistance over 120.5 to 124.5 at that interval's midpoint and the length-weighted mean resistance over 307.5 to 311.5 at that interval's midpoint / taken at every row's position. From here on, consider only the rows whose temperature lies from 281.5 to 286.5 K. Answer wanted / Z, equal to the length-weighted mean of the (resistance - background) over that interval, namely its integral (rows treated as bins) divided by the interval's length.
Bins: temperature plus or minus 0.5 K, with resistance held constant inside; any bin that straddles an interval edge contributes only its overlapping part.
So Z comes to 0.1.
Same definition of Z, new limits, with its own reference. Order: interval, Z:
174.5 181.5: 0.0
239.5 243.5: -0.1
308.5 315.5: 0.1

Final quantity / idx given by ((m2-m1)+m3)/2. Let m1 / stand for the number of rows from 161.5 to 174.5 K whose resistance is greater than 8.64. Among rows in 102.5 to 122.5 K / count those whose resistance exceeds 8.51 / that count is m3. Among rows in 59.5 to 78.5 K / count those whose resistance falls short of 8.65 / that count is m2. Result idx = 6.5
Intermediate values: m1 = 10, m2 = 3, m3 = 20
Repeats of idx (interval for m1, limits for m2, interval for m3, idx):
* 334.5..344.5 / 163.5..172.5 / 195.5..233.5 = 17.5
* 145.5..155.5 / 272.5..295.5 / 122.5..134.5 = 12.0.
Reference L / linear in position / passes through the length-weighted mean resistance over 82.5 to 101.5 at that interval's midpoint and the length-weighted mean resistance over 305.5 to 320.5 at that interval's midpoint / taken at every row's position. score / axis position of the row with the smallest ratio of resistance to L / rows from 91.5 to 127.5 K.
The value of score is 123 K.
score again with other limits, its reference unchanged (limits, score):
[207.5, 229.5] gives 211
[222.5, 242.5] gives 241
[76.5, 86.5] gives 83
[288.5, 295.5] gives 294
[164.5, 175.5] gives 169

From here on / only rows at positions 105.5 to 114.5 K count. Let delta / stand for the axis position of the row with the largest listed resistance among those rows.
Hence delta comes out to 111 K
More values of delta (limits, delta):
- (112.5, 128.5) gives 128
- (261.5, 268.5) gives 266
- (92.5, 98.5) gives 97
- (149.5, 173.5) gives 173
